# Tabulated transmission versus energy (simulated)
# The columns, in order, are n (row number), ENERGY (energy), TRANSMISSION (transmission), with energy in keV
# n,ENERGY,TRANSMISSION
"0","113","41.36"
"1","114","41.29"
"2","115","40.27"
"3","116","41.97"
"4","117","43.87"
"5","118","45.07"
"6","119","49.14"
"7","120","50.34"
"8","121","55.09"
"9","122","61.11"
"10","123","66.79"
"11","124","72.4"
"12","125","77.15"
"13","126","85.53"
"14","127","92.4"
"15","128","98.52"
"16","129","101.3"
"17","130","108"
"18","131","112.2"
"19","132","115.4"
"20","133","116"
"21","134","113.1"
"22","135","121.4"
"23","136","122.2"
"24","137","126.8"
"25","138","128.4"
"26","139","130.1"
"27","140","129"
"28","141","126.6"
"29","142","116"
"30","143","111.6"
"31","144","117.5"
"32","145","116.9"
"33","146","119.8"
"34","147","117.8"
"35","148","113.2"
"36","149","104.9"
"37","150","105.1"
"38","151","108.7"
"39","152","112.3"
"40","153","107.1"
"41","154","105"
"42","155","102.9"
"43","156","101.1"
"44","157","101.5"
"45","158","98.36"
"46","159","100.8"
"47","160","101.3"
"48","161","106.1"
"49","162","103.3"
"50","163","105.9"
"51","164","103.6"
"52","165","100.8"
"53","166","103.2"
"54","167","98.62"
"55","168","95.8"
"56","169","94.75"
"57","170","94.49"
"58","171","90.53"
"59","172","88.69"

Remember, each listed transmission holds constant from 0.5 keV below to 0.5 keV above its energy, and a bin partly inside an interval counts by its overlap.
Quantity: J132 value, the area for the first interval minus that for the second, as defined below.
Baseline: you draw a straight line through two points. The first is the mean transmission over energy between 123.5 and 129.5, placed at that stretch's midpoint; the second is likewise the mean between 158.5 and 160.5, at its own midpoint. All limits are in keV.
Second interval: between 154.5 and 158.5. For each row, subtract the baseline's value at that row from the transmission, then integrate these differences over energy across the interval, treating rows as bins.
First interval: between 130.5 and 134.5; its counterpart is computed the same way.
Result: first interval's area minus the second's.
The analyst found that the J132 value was 91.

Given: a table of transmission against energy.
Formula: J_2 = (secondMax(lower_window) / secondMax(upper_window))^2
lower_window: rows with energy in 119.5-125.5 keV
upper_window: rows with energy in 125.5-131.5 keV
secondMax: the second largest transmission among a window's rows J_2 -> 0.45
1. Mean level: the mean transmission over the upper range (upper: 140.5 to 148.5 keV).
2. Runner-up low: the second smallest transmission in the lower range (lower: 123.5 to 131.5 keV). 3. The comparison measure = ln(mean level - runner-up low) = 3.7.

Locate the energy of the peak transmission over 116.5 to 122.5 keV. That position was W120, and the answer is 122 keV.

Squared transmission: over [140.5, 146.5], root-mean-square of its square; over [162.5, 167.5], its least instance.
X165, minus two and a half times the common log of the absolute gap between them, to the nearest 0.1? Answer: -9.1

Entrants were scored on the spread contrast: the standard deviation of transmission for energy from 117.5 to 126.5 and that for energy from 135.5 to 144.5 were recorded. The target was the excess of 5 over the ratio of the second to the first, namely 4.52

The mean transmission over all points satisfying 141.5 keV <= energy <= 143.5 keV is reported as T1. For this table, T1 114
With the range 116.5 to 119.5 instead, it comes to 46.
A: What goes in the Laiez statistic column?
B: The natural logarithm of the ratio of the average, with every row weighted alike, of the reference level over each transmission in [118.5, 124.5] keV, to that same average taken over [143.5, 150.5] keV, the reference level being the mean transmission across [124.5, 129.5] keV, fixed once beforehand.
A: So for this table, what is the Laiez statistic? 0.7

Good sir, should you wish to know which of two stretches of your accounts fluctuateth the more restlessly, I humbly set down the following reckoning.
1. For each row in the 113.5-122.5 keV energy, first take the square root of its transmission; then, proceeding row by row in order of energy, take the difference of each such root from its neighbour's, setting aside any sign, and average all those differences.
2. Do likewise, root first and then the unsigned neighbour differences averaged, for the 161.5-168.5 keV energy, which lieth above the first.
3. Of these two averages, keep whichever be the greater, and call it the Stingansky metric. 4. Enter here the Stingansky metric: 0.19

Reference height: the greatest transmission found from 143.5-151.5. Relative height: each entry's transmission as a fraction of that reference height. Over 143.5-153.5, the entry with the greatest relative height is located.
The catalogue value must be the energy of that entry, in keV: 146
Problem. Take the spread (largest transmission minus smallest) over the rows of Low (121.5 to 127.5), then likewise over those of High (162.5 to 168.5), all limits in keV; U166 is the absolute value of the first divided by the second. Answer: 3.1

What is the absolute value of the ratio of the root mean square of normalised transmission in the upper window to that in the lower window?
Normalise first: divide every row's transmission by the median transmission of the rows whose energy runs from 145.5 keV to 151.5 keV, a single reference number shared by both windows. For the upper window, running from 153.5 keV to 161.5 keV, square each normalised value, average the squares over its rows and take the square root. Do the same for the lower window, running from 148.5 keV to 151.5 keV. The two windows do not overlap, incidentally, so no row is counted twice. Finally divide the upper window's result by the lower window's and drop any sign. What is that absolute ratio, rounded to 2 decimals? 0.96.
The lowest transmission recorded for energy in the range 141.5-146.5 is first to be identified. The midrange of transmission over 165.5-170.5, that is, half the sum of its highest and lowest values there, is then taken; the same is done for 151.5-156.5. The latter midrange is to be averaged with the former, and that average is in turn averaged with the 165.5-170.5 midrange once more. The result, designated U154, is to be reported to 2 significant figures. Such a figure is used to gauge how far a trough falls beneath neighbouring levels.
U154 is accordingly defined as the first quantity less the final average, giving 11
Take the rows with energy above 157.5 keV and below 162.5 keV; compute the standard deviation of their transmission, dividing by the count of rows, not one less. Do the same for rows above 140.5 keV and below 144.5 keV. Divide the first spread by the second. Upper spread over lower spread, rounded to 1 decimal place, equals 0.5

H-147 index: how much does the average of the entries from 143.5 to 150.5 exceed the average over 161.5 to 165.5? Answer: 10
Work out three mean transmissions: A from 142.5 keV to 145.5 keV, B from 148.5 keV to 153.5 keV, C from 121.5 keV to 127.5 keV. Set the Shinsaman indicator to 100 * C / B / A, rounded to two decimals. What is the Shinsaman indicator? 0.61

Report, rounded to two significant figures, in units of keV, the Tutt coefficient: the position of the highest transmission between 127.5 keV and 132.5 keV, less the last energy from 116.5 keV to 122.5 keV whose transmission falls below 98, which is 10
